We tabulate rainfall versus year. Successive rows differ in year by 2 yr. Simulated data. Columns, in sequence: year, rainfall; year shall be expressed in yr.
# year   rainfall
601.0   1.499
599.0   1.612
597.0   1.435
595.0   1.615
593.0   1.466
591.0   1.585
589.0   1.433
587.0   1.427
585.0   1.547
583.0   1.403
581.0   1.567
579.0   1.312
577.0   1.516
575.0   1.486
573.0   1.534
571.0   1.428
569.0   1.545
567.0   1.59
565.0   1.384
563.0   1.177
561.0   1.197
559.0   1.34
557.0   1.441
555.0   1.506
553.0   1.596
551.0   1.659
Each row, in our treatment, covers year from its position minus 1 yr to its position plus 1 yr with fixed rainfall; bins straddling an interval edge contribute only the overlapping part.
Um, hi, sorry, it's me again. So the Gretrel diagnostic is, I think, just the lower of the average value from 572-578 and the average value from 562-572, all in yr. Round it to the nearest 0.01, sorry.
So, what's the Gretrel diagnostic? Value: 1.42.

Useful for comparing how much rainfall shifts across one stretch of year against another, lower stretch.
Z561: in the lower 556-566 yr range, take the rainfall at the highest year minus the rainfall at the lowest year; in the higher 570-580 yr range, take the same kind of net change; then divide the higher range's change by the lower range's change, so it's 2.0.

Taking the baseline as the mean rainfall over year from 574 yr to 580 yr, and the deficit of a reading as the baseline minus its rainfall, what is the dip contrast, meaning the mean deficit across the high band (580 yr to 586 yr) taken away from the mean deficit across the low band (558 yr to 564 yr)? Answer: 0.27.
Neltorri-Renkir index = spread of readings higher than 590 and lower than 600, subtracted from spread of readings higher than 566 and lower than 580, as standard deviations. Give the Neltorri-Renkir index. 0.01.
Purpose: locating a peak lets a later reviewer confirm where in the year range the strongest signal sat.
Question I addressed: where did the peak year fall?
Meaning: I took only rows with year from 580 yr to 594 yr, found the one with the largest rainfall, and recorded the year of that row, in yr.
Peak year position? 591.0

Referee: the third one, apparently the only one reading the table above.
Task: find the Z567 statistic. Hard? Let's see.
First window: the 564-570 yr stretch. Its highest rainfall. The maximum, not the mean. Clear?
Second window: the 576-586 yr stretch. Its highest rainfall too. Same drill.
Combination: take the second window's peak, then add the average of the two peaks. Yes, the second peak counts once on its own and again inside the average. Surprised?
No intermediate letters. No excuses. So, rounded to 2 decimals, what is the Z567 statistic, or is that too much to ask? 3.15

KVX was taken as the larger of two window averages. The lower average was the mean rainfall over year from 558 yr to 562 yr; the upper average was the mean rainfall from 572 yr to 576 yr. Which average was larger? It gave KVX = 1.51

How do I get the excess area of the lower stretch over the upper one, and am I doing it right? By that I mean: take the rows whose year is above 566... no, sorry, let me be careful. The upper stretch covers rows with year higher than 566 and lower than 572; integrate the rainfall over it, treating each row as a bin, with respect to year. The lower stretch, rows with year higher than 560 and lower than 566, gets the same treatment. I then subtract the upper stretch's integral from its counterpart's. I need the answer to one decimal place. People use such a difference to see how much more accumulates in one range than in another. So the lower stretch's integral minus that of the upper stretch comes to -1.6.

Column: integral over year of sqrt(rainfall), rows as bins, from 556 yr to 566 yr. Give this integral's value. 11.4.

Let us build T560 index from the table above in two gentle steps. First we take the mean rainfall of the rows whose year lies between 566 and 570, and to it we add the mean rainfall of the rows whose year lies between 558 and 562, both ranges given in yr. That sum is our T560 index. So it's 2.84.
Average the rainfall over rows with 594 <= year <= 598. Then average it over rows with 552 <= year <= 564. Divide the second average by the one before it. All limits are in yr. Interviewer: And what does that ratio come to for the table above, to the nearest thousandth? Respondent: 0.902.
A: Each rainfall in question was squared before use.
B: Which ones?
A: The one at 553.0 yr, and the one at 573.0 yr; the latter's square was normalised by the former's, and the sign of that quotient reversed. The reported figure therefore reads -0.92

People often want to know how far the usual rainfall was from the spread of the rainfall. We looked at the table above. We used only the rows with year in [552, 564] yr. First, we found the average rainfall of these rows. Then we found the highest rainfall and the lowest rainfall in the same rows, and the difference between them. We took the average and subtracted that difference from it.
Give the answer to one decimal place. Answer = 1.0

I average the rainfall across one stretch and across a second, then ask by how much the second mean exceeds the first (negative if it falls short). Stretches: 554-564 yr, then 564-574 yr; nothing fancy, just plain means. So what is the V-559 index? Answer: 0.16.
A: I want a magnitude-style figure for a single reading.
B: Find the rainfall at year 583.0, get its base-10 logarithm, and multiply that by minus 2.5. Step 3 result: -0.37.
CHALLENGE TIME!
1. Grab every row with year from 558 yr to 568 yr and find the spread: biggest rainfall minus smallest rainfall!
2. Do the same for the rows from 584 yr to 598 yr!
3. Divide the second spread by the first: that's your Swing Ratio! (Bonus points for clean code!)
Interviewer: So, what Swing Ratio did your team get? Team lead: 0.46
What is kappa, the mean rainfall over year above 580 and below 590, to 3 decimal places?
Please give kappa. 1.475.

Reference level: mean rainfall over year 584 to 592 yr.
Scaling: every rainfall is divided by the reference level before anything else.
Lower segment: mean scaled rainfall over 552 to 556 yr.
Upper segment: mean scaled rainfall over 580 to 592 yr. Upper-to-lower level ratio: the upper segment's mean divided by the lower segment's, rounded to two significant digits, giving 0.96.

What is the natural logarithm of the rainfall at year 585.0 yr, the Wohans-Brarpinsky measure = 0.44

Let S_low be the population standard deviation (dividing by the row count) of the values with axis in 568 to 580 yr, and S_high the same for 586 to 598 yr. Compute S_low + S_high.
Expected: 0.16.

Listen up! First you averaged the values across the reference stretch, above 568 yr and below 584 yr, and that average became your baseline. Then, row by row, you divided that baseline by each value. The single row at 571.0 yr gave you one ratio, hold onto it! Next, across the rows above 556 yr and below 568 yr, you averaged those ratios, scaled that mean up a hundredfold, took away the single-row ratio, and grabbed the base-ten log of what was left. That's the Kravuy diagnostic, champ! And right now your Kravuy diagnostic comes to 2.04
